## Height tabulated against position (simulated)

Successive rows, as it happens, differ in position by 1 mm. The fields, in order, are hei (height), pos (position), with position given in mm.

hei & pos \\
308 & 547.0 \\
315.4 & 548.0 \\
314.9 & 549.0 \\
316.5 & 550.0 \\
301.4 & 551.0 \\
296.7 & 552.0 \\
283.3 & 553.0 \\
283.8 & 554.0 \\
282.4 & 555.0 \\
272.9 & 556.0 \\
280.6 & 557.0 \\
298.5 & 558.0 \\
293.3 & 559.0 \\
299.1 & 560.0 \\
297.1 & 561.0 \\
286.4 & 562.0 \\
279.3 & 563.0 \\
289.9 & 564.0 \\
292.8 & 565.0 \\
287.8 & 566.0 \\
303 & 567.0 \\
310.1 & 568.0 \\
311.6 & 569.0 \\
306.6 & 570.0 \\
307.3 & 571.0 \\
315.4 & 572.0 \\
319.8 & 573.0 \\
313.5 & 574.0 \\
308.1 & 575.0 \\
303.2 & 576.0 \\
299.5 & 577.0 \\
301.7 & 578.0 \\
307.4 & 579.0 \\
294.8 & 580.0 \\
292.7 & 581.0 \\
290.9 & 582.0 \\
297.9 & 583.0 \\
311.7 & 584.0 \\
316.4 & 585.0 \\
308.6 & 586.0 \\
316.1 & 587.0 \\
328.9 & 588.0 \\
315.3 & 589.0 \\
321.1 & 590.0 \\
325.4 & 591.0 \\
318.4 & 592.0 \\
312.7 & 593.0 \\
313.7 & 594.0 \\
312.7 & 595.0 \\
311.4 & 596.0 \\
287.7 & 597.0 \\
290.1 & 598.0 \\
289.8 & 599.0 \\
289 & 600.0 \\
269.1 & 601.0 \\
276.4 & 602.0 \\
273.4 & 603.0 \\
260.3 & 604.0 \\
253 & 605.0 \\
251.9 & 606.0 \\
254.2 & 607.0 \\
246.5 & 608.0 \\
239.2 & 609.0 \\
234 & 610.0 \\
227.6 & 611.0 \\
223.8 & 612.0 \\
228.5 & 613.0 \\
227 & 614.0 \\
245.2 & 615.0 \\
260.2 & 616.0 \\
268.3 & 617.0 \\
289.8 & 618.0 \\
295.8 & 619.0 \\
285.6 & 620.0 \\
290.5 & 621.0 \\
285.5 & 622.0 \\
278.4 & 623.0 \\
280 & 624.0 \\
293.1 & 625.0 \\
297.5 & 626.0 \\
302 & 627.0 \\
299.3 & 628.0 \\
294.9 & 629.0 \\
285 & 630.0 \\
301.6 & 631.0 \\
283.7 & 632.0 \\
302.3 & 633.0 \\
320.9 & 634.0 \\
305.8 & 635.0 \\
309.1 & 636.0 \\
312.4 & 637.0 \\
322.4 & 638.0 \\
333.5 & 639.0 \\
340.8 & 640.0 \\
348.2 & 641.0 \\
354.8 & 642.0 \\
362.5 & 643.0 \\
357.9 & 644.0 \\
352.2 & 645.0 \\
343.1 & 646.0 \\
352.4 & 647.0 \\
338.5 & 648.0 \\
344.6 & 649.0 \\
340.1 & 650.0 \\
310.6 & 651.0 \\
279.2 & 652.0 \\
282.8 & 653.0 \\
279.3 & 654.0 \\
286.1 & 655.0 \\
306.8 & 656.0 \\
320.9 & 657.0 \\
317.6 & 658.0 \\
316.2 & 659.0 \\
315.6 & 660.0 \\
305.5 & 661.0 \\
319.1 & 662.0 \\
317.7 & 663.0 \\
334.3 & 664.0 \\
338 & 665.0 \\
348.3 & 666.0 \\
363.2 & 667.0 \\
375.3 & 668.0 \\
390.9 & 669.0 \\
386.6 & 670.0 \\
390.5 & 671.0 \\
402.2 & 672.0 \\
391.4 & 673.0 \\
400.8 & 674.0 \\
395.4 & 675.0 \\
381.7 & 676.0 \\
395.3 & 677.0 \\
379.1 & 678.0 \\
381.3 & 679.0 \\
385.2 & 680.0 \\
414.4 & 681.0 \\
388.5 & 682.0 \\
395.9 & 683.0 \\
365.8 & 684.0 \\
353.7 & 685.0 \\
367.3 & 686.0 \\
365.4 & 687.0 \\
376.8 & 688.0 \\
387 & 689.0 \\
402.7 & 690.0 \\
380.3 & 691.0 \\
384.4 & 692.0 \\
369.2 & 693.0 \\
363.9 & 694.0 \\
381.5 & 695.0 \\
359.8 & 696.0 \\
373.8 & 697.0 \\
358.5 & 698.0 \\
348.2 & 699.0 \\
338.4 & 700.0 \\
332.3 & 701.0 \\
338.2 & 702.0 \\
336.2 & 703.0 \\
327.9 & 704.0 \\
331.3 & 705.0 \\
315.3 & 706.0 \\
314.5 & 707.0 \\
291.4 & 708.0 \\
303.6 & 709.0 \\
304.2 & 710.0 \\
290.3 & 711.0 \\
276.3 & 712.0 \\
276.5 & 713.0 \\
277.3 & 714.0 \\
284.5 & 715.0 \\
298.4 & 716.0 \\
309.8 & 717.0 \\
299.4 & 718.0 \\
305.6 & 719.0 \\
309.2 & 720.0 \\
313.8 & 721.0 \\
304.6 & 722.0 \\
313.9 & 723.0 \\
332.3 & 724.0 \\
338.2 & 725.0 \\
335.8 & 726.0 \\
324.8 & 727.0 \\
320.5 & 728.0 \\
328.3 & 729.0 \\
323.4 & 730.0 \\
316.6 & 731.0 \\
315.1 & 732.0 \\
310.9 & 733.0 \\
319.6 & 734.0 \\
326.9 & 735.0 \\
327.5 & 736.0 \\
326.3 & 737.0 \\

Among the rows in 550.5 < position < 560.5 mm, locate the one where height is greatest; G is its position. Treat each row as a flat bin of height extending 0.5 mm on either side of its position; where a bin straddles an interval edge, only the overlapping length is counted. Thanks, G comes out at 551.0 mm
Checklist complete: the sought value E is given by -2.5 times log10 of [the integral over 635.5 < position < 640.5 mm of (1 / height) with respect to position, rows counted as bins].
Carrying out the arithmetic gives 4.53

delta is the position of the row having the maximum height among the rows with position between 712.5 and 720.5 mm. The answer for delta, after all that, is 717.0 mm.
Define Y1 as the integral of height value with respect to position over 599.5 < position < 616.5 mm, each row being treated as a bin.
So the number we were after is 4259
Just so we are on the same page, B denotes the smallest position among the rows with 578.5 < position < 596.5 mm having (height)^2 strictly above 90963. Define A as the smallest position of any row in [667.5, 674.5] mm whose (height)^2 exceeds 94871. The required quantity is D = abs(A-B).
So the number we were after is 89 mm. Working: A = 668.0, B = 579.0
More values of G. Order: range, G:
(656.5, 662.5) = 657.0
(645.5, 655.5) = 647.0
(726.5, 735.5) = 729.0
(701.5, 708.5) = 702.0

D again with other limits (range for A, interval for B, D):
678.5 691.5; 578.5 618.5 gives 100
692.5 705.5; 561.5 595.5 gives 126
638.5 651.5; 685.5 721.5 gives 47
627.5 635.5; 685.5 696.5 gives 52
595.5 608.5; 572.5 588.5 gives 23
